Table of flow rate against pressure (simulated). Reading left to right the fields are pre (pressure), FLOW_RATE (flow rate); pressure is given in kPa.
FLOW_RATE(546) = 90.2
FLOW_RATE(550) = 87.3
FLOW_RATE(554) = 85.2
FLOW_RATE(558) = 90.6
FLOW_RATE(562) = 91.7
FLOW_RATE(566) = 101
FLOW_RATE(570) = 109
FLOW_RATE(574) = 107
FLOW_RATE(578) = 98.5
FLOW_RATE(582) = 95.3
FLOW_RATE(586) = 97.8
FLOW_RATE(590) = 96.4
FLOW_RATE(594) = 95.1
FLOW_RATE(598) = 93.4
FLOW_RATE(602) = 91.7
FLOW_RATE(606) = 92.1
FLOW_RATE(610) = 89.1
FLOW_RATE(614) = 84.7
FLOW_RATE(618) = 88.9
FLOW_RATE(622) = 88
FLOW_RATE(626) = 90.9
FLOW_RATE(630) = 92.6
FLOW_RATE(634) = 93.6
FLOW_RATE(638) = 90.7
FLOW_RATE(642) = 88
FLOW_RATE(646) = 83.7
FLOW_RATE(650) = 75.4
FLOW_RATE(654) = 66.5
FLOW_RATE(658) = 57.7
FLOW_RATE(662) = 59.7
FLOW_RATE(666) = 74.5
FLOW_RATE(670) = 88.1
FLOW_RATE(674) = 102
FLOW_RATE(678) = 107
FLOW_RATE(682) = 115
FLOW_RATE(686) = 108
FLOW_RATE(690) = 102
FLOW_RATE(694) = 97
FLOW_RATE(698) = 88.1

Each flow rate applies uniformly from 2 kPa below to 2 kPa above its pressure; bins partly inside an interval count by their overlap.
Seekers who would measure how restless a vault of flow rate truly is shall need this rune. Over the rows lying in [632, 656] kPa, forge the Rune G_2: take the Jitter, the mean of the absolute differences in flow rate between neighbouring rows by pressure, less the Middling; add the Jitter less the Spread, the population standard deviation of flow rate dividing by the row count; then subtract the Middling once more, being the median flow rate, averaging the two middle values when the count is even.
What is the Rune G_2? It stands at -170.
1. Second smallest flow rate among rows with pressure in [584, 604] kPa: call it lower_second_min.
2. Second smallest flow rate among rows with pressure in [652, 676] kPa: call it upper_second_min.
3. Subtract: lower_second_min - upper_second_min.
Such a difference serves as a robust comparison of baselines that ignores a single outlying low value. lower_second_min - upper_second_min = 34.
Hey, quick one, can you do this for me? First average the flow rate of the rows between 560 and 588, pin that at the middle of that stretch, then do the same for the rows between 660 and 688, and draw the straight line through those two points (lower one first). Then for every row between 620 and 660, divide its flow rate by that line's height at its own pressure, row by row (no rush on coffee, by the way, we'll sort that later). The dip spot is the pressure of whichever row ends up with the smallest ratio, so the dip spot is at 658 kPa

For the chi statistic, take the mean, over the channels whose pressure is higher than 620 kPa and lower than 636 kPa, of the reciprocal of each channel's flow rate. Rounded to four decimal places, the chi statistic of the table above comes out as 0.0110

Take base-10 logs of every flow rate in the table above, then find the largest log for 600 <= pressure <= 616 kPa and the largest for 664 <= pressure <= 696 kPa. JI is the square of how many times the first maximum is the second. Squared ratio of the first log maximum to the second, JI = 0.91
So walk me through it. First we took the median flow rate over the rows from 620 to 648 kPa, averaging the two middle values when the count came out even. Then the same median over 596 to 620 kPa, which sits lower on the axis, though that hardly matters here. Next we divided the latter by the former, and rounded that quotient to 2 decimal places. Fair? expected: 1.00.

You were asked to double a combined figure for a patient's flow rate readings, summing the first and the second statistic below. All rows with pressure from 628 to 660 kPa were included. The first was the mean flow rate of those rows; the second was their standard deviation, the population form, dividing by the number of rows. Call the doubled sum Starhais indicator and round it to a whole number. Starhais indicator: 187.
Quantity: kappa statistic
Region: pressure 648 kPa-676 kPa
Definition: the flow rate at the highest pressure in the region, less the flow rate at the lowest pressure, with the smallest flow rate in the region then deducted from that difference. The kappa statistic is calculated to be -31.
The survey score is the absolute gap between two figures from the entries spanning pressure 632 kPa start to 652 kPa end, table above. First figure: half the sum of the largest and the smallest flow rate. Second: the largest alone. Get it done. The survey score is 9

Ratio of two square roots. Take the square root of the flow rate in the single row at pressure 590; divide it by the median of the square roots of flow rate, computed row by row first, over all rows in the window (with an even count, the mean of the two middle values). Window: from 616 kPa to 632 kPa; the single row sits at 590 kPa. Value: 1.04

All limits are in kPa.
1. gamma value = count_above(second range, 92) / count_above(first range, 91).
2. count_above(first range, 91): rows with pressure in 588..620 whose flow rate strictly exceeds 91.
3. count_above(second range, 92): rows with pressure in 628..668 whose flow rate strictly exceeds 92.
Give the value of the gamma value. 0.40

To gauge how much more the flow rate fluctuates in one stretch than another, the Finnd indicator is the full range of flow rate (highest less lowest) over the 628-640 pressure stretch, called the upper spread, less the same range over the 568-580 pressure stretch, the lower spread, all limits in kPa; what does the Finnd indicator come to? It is -8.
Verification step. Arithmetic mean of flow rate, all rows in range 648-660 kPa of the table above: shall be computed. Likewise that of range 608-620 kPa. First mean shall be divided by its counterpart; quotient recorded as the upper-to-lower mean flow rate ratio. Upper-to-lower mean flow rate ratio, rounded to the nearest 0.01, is 0.76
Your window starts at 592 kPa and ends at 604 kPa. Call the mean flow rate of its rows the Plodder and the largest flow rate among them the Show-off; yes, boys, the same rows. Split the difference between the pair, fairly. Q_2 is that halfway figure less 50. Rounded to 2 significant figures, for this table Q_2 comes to 44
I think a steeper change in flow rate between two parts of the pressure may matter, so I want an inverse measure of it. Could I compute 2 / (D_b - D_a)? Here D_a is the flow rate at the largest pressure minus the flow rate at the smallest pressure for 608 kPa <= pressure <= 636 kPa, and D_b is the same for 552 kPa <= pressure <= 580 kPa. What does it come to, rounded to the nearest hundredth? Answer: 0.23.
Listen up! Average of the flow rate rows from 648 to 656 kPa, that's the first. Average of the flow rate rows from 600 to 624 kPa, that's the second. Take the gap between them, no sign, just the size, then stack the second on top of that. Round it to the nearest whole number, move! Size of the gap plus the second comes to 107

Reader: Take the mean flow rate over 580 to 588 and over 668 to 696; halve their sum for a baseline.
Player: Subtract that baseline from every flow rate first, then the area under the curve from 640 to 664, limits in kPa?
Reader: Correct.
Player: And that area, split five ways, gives -133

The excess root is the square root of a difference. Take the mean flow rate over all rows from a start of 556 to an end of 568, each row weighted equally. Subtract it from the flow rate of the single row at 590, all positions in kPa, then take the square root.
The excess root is 1.4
